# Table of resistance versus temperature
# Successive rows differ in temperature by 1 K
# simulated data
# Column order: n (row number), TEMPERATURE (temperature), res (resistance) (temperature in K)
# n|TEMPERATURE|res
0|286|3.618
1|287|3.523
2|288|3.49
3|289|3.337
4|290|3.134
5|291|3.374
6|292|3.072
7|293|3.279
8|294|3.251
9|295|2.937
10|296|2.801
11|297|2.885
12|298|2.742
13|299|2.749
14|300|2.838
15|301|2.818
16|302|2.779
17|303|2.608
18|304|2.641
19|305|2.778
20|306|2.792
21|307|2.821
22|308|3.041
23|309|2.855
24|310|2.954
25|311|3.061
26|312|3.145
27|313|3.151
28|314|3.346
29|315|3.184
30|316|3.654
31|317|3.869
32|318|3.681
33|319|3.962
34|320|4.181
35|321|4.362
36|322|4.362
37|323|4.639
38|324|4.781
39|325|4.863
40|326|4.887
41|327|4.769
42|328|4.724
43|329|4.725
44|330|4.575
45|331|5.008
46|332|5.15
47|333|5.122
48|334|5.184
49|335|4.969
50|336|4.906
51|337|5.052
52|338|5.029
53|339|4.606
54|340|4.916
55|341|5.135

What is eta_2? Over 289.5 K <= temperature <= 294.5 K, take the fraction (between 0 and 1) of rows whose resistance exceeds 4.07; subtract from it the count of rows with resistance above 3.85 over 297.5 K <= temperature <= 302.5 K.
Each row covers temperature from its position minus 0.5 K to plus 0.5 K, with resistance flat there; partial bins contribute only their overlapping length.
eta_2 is 0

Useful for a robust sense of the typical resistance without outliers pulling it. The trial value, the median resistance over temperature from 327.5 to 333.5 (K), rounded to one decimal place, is 4.9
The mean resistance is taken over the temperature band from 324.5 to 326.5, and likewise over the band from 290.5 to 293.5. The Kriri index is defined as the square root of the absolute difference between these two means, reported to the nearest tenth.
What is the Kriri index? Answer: 1.3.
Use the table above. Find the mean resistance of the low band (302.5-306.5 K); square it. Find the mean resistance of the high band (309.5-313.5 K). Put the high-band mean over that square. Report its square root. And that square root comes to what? 0.65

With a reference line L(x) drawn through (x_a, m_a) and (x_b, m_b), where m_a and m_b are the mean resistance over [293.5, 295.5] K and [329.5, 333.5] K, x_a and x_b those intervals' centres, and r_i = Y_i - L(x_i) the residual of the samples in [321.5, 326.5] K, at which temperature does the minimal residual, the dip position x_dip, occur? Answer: 322 K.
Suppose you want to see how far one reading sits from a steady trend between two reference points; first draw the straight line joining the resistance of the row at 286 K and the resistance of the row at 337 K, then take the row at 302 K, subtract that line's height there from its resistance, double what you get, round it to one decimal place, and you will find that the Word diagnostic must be -2.6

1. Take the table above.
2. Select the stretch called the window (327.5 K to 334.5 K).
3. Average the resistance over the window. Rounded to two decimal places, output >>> 4.93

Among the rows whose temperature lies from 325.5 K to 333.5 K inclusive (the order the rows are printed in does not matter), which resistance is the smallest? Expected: 4.575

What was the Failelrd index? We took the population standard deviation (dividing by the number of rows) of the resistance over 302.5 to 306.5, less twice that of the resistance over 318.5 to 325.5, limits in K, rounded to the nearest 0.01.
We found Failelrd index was -0.52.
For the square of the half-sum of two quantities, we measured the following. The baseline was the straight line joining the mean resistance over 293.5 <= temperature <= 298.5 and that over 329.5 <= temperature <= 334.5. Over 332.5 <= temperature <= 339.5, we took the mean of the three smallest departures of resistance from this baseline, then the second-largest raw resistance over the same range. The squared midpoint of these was 5.4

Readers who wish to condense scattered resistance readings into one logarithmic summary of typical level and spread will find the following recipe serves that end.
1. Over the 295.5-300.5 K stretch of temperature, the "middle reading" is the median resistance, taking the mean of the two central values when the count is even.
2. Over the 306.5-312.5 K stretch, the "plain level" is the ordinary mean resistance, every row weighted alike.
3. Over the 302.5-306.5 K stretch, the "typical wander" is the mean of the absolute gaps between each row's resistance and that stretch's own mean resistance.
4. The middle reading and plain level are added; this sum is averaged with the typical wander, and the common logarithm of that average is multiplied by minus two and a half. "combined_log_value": -1.17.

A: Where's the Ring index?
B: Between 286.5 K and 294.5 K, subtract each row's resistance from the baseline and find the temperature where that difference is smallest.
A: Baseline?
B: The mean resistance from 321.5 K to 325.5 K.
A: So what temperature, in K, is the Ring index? 287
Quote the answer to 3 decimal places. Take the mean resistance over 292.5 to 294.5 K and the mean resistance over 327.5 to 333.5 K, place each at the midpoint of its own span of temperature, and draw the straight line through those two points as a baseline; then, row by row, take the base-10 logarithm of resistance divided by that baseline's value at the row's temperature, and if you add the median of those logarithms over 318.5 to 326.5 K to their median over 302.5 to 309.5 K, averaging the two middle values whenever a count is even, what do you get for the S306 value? -0.137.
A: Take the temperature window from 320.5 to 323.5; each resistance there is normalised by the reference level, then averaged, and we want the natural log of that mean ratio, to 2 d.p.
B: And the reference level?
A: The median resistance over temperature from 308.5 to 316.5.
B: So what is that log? 0.35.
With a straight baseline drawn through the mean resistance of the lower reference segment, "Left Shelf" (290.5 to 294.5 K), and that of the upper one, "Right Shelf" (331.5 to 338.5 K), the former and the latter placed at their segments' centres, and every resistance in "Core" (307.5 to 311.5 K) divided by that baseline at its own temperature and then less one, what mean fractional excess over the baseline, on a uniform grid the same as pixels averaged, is -0.250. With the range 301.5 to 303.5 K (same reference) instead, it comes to -0.266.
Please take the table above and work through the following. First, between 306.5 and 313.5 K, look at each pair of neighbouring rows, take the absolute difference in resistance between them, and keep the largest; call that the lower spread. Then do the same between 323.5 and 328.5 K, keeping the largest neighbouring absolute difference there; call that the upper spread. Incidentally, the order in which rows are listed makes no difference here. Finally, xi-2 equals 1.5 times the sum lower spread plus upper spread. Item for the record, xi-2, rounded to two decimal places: 0.51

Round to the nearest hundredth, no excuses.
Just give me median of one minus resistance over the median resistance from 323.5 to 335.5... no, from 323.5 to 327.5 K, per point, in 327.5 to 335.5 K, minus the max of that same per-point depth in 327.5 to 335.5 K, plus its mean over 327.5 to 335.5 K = -0.11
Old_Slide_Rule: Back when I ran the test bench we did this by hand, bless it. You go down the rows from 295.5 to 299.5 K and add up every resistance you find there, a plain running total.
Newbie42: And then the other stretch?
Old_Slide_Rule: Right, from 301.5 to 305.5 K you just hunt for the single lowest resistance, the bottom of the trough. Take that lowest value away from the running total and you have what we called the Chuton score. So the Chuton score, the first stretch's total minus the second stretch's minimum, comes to 8.6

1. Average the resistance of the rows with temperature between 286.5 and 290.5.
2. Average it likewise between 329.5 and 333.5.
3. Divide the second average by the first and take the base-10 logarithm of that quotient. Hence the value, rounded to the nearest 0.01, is 0.17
